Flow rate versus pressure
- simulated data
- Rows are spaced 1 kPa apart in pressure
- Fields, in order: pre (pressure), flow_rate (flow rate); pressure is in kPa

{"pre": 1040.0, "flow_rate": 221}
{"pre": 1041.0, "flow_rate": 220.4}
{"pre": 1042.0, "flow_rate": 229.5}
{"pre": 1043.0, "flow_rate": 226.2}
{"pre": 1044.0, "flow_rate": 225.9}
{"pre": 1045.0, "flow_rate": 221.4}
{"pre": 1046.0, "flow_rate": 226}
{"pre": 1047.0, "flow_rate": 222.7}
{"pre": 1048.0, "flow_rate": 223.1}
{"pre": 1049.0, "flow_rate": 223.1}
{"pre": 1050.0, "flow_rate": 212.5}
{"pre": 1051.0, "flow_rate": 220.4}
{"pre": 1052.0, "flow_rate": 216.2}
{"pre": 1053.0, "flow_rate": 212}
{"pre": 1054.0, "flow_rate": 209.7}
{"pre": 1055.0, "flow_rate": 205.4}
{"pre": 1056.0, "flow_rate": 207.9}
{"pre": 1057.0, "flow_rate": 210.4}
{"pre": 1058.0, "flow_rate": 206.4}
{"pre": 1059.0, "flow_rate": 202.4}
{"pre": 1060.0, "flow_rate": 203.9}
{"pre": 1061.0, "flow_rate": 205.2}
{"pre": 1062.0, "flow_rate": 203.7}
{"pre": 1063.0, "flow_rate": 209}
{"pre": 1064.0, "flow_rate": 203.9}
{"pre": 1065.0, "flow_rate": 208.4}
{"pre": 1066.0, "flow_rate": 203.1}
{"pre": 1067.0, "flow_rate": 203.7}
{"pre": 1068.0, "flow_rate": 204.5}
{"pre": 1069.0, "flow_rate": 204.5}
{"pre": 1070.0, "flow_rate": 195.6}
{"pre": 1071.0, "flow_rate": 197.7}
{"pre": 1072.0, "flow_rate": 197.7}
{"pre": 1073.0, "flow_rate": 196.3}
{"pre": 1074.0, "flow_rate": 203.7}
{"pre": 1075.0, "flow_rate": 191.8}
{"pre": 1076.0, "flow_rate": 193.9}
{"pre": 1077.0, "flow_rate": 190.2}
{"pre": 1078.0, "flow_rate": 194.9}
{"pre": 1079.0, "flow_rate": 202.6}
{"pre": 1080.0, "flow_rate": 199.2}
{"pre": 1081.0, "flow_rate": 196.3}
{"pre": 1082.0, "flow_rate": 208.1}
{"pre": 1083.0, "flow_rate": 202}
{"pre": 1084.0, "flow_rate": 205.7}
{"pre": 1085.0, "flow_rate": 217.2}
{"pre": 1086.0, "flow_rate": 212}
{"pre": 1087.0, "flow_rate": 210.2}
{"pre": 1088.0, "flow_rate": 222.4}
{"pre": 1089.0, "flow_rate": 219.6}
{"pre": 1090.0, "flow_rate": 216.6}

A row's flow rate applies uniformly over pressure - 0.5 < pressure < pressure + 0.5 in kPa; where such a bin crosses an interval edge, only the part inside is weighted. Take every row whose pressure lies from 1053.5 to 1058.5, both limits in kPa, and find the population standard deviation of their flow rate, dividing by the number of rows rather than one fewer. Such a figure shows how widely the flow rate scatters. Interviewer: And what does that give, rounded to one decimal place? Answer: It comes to 1.9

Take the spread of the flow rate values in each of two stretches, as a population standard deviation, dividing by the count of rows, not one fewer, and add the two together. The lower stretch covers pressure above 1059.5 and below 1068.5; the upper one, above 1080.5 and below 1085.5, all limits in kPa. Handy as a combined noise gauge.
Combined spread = 9.0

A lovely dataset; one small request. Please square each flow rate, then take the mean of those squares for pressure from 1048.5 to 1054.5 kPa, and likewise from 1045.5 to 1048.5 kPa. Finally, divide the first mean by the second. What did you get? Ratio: 0.93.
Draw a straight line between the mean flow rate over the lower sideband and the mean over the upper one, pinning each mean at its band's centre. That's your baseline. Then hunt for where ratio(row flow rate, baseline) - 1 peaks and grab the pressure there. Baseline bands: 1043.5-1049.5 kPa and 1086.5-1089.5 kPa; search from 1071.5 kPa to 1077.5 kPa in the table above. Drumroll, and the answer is 1074.0 kPa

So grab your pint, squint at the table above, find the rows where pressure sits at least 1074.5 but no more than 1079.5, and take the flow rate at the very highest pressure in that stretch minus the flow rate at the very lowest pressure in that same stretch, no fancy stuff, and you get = 11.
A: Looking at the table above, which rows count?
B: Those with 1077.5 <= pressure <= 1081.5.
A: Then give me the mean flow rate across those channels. 198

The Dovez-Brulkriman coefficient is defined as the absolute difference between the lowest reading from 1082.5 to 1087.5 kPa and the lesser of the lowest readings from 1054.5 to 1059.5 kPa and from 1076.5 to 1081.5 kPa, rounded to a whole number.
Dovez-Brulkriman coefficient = 12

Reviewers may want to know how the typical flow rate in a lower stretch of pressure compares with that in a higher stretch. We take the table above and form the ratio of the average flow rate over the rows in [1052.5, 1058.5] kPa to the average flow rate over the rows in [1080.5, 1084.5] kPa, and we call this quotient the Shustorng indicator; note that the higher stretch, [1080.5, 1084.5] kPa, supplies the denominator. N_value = 1.028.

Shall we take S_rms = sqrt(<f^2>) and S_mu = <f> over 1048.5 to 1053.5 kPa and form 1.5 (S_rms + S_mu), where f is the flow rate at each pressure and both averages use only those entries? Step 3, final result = 651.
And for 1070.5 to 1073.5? 592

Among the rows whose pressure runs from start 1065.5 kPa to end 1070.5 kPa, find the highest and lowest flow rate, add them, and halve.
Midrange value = 200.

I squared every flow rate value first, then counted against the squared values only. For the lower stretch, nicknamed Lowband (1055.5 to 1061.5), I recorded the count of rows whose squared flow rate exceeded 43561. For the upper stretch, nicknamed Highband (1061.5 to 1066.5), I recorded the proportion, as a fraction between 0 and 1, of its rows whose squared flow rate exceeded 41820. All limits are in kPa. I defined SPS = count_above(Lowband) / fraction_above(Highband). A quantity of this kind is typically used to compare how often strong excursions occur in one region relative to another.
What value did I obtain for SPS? 2.5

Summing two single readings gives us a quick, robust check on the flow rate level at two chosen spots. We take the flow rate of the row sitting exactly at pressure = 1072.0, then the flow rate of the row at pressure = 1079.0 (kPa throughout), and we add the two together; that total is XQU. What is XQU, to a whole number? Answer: 400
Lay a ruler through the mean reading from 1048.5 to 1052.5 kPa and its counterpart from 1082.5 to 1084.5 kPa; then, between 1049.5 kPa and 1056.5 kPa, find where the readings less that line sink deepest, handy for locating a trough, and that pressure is 1055.0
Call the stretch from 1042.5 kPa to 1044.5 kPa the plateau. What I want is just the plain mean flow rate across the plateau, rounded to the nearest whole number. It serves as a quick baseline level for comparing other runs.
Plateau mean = 226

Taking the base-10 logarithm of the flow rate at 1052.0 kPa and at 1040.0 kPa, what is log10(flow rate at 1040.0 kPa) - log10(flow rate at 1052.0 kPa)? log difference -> 0.010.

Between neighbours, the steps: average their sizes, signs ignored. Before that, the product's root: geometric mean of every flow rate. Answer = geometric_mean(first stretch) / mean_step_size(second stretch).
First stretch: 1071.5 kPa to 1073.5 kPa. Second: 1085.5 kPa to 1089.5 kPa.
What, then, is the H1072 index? 35.2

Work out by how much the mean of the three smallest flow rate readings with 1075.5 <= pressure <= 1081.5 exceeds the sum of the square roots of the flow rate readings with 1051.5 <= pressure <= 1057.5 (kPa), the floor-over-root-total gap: 106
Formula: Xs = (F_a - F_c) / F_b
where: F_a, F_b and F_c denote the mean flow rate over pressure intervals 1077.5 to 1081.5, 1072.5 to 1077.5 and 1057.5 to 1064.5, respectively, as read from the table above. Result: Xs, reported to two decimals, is -0.03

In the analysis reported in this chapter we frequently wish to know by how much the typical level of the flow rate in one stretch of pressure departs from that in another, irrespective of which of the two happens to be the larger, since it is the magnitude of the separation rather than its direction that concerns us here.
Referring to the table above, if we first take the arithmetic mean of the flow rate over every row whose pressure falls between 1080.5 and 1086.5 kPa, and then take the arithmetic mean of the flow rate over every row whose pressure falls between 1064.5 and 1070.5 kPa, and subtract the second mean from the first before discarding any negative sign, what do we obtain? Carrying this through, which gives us 3.6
